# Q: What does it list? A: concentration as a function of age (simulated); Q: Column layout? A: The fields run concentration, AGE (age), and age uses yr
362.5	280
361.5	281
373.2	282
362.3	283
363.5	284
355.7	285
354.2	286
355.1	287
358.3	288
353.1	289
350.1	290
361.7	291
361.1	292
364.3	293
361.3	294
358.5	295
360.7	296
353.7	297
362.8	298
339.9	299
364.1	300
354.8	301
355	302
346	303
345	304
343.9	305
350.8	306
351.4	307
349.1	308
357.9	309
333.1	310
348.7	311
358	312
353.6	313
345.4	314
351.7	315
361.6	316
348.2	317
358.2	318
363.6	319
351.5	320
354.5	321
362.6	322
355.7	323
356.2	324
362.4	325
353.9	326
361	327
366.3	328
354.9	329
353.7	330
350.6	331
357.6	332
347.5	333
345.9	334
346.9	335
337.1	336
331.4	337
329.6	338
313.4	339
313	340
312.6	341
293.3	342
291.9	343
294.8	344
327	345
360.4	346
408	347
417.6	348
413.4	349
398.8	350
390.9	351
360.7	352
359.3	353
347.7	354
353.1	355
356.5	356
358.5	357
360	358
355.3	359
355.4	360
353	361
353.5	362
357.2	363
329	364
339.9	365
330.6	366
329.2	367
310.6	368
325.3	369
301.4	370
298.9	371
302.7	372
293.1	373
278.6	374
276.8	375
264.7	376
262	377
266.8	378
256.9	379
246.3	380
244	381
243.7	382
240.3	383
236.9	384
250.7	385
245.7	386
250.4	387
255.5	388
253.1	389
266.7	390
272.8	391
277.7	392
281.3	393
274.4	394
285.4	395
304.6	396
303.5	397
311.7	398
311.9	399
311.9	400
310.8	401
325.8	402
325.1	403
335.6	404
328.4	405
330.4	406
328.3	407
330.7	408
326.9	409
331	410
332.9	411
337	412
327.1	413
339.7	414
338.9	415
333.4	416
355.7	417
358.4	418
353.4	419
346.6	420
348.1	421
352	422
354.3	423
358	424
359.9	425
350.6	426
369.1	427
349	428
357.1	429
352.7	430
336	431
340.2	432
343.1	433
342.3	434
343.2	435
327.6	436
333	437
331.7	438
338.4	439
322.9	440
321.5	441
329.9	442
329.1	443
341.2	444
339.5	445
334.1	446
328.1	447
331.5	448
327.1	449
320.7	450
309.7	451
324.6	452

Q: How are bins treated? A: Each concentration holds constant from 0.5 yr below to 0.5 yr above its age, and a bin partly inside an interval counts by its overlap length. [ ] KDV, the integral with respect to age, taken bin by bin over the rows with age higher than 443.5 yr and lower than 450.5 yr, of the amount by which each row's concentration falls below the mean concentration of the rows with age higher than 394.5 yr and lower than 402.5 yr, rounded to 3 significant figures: -165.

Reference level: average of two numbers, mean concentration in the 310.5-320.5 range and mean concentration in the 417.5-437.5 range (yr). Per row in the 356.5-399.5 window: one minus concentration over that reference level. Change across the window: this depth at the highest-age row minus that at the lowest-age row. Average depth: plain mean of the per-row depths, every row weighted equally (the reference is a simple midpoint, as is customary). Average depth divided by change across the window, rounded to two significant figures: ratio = 1.2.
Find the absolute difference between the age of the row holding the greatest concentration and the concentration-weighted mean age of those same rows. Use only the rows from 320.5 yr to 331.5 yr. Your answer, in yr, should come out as 2.0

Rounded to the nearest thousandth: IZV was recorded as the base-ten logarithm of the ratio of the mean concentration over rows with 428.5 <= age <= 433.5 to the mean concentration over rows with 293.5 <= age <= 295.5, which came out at -0.017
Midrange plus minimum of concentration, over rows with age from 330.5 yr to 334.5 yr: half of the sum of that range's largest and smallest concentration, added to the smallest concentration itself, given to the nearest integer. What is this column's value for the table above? 698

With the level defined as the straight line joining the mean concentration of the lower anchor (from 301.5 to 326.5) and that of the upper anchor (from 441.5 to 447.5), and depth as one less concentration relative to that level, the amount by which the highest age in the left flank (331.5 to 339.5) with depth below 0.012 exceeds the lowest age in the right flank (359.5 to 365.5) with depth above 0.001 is -29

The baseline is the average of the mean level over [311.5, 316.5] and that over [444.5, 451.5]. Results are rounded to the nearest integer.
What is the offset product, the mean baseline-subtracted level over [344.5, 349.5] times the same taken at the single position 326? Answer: 591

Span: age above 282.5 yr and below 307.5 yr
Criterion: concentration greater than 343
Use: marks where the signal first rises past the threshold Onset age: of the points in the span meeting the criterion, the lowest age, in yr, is 283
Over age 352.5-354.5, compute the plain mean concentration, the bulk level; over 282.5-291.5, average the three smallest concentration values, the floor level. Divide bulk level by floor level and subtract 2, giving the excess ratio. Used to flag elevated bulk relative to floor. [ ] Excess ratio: -1.00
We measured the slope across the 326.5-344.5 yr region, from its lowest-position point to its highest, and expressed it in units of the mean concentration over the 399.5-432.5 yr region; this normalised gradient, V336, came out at -0.011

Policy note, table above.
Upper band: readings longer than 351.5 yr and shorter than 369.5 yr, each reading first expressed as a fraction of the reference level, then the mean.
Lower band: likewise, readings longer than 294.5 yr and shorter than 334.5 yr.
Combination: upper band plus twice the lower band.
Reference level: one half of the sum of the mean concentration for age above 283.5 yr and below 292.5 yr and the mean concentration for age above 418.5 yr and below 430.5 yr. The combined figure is 2.96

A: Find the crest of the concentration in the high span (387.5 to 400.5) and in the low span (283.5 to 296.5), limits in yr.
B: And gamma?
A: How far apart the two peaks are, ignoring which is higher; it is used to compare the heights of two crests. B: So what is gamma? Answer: 52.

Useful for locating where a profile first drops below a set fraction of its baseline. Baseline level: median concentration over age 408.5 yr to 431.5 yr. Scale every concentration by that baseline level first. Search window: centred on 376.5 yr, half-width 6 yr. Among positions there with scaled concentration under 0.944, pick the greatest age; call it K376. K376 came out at 382 yr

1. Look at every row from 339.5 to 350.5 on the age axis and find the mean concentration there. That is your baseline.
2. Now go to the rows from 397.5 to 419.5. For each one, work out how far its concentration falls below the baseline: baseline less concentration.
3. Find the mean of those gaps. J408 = 17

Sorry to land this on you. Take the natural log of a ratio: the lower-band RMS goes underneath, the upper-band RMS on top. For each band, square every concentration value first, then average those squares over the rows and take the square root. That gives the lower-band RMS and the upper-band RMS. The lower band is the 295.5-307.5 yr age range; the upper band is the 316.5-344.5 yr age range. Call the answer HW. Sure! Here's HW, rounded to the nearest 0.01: -0.03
